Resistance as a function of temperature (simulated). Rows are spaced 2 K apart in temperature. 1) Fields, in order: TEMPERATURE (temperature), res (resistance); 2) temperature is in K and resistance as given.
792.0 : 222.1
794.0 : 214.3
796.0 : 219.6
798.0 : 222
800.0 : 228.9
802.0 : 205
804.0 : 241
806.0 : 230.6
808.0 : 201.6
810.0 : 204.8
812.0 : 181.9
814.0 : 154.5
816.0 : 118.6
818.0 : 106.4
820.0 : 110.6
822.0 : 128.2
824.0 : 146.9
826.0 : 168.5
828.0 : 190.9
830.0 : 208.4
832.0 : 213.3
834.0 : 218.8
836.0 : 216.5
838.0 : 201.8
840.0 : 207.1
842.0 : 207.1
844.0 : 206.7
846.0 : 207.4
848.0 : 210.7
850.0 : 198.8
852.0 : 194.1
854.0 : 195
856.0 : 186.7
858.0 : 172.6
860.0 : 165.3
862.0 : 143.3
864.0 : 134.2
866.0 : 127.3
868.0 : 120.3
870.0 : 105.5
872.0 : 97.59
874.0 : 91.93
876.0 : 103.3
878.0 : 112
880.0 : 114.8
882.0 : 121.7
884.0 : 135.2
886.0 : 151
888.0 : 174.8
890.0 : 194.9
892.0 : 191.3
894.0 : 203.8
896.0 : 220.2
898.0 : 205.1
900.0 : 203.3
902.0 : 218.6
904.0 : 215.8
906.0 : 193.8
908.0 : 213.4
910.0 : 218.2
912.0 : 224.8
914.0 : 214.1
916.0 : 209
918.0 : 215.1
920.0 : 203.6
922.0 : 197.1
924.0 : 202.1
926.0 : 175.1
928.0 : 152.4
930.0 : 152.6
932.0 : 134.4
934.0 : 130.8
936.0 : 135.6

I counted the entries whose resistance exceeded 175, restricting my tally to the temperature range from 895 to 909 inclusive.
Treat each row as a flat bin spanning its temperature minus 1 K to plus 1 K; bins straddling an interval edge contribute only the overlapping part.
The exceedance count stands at 7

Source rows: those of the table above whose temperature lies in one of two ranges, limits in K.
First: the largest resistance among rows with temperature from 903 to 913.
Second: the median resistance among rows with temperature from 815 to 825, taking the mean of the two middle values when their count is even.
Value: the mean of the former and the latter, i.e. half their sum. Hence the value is 172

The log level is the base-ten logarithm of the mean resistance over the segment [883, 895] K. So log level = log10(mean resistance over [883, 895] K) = 2.24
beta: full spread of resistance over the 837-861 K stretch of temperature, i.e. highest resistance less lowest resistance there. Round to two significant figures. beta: 45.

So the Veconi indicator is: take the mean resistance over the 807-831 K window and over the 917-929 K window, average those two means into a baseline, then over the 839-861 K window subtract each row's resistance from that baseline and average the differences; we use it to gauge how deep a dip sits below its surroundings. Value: -20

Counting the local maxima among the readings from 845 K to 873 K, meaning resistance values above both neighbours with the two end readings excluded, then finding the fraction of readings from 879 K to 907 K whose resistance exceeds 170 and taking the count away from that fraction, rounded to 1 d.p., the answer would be -1.3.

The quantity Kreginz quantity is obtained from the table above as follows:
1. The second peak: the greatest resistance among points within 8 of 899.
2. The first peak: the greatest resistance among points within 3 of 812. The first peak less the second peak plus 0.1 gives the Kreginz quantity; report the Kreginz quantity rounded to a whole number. -15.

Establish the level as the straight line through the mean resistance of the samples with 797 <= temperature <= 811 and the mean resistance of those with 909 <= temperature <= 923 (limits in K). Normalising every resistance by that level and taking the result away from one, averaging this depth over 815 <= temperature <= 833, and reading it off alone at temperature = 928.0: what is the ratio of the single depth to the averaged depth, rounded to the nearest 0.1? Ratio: 1.0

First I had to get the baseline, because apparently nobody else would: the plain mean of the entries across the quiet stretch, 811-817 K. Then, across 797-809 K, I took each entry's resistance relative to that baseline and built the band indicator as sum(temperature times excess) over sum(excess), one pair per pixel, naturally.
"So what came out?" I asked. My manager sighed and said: 802.9 K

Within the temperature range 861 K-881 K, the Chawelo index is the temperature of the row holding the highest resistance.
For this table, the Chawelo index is 862.0 K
